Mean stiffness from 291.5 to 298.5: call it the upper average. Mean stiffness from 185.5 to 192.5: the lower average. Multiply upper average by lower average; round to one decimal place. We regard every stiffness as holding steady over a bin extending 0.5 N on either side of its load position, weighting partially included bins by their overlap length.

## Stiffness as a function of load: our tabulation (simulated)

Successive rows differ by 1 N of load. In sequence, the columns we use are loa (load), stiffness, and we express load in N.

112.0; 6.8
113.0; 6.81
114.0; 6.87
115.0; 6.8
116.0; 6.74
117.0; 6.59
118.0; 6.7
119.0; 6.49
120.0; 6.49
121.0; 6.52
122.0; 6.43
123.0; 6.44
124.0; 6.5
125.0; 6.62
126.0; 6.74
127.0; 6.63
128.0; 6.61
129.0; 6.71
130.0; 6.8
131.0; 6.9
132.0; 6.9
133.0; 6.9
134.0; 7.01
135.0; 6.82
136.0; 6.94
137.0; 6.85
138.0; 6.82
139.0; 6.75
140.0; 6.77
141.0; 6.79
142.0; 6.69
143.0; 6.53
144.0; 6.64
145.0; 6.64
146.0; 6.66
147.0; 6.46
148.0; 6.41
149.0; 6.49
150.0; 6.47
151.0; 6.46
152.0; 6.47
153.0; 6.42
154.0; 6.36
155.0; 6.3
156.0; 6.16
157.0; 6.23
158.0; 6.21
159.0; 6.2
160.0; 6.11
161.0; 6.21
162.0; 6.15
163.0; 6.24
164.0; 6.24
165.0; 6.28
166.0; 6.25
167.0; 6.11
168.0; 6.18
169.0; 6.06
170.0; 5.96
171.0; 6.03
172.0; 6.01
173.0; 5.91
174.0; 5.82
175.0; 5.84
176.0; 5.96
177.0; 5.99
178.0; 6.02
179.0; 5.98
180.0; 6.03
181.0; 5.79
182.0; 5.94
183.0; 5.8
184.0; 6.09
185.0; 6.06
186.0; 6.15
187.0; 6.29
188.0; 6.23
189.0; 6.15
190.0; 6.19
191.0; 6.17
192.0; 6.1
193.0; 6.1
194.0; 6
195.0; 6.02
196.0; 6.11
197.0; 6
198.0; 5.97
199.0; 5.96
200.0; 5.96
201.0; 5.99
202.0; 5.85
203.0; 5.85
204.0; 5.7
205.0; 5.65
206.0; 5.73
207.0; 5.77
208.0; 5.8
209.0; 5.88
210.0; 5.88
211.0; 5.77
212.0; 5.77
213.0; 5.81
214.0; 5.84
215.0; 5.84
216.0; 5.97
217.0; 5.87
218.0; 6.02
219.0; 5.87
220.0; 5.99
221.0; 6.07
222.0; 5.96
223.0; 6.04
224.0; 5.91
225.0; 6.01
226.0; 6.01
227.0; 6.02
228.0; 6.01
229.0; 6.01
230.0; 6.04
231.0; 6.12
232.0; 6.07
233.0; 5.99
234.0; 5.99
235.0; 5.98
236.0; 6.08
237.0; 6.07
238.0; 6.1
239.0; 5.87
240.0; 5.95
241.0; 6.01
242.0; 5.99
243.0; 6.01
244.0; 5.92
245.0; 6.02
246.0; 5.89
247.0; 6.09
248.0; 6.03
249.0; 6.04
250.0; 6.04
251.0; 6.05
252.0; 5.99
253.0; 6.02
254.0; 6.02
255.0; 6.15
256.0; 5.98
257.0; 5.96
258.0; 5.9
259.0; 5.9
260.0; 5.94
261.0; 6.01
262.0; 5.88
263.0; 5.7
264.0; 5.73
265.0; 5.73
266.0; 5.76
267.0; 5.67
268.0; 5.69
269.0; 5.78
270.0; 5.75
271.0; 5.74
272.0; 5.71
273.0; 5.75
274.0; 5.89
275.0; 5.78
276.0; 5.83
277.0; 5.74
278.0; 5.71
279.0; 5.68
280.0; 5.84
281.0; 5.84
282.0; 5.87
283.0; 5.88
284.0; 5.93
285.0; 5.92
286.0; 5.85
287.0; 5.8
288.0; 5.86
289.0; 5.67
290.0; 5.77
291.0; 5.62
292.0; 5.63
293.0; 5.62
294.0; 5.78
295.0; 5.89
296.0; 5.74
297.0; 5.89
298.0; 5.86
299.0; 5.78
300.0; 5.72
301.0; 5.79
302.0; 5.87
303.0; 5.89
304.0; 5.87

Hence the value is 35.7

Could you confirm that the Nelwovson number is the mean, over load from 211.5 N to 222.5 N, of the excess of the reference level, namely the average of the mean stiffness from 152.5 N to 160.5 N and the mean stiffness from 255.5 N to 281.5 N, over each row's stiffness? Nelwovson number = 0.12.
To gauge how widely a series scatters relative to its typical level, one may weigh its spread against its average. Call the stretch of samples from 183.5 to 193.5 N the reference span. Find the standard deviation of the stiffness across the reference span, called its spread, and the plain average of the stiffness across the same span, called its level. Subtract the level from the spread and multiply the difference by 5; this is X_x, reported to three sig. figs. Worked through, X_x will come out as -30.4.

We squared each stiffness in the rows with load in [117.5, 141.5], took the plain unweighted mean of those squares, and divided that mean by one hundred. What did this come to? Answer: 0.451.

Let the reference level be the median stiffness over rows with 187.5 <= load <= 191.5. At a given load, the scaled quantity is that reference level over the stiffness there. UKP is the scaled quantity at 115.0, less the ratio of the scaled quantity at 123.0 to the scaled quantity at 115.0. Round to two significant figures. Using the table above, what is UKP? -0.15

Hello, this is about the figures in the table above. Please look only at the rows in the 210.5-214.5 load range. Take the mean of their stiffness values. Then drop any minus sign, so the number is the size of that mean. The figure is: 5.80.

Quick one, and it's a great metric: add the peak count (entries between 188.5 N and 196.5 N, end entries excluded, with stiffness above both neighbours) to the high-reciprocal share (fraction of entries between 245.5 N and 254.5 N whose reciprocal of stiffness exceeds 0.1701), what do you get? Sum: 1.0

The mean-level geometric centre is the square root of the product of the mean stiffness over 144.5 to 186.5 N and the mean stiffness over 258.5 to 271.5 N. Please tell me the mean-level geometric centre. 5.98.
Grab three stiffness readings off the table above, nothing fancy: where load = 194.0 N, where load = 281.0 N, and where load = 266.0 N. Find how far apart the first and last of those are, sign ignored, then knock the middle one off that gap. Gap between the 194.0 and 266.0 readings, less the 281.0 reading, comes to -5.60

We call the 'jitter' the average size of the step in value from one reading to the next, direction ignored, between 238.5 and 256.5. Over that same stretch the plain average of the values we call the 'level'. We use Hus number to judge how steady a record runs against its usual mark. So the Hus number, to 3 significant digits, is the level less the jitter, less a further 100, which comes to -94.1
